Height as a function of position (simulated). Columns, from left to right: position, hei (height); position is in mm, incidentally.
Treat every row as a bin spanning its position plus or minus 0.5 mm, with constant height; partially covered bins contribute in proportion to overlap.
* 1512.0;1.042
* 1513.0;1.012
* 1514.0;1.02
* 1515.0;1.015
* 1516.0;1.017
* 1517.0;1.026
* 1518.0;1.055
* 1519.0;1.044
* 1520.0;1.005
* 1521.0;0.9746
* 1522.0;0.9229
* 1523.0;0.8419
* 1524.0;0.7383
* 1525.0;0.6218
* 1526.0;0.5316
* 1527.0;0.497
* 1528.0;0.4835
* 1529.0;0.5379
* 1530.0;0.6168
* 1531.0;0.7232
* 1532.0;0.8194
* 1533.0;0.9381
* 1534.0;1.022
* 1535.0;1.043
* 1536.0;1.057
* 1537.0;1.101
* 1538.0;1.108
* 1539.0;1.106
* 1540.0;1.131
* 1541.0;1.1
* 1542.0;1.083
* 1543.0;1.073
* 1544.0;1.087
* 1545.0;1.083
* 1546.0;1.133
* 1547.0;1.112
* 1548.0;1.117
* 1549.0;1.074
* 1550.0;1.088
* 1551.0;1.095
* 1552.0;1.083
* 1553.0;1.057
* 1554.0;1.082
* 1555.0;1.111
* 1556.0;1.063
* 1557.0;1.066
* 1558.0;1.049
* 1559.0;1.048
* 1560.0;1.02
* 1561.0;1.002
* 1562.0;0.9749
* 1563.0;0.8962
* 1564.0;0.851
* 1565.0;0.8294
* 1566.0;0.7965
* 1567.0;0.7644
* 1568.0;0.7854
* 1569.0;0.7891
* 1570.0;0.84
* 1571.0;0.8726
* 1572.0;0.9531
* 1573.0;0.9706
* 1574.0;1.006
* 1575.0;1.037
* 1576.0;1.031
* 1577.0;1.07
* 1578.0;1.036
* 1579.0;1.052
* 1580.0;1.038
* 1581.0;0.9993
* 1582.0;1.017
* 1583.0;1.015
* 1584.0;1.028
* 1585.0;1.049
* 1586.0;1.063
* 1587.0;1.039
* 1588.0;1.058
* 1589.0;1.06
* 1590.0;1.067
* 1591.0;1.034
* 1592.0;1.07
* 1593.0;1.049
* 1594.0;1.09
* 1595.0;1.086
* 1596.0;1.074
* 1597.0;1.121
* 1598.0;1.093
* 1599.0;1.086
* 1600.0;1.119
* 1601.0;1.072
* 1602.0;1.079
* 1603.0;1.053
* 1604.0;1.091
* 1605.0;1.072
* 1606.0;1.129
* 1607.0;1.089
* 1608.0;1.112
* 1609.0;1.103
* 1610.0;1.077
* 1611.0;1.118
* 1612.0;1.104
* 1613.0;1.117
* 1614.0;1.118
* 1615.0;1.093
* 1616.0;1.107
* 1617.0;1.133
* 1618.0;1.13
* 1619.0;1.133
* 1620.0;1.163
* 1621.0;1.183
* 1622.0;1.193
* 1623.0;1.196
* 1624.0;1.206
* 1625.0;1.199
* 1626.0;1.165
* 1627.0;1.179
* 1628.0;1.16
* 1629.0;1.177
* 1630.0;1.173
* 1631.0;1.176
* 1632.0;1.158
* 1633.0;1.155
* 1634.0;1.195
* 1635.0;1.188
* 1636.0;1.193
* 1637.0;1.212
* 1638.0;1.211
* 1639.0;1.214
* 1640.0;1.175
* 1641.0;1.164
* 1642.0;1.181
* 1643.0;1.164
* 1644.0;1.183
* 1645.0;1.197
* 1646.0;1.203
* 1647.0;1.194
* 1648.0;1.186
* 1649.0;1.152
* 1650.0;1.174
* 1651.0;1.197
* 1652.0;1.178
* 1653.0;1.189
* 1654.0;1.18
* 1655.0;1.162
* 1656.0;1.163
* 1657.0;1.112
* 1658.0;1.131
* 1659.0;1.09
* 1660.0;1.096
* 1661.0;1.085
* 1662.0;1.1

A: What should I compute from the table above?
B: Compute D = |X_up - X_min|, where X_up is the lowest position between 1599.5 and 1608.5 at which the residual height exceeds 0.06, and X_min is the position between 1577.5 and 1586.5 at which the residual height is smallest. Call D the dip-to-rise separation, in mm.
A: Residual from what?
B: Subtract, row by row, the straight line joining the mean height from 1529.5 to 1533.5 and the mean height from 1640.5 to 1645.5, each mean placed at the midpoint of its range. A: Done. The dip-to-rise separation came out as 19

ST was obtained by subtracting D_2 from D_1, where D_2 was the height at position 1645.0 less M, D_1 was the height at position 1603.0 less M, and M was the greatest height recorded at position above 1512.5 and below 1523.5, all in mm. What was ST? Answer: -0.14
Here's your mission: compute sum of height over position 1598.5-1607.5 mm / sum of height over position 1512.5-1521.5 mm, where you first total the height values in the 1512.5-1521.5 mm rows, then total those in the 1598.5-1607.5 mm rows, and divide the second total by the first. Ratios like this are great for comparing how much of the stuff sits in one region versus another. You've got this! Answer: 1.07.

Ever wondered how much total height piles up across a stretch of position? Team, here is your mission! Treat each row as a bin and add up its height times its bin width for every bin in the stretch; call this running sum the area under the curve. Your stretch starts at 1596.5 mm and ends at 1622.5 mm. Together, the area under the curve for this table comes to 29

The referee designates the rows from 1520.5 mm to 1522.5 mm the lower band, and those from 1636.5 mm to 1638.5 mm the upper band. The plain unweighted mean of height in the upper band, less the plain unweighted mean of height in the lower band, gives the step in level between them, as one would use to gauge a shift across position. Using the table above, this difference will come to 0.26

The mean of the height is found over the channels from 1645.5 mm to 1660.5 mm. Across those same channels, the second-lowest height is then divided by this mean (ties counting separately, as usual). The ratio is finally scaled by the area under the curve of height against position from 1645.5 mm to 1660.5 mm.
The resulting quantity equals 16.4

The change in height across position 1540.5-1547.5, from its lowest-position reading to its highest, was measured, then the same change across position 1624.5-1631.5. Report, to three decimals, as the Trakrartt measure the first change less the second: 0.035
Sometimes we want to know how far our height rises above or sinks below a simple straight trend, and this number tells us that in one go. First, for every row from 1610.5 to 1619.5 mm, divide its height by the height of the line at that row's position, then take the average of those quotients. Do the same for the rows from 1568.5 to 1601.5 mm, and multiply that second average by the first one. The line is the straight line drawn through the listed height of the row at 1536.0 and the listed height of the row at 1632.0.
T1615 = 0.91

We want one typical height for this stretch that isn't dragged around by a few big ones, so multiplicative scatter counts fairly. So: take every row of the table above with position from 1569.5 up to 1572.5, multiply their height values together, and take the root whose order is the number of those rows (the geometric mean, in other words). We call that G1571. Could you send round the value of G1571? 0.89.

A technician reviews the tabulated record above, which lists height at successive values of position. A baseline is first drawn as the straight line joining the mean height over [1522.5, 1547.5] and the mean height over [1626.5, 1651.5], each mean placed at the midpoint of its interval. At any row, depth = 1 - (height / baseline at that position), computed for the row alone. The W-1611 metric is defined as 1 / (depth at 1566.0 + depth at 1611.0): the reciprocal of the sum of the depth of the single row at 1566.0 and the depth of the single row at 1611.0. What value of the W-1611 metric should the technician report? 5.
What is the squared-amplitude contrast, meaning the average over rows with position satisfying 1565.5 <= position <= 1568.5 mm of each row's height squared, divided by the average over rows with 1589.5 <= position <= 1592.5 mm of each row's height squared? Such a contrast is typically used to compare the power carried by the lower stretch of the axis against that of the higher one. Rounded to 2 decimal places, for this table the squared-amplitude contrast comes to 0.55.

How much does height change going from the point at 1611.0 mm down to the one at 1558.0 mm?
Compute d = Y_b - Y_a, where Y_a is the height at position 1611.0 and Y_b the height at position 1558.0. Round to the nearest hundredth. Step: -0.07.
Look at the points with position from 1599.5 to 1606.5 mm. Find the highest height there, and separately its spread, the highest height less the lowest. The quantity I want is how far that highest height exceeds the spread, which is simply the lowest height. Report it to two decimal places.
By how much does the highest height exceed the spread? 1.05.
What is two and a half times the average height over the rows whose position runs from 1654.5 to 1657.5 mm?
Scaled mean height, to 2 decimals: 2.86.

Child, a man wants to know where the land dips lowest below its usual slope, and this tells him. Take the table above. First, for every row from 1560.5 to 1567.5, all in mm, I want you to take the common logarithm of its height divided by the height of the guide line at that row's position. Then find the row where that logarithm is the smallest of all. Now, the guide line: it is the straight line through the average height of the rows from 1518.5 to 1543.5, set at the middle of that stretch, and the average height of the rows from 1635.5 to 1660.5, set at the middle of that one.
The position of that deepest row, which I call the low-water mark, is 1567.0 mm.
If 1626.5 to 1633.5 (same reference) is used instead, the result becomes 1633.0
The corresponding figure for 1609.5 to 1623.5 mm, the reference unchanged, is 1610.0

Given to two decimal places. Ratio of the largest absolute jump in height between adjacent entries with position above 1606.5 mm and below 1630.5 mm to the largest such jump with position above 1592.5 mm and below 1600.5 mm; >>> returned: 0.87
